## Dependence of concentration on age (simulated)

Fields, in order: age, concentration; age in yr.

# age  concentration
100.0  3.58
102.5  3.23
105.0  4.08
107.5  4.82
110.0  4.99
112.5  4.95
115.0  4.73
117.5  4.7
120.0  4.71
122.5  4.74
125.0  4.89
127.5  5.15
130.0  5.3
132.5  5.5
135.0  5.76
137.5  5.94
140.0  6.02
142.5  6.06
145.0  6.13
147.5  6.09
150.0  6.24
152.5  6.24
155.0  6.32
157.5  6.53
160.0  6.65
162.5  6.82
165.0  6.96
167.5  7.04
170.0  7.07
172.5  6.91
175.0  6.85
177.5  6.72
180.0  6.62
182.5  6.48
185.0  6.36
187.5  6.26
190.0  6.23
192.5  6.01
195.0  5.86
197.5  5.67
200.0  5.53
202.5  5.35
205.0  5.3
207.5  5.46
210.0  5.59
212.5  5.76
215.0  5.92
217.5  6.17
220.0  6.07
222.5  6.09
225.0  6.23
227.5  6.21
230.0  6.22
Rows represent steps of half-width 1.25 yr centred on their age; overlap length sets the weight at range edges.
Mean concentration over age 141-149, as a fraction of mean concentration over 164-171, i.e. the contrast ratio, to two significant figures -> 0.87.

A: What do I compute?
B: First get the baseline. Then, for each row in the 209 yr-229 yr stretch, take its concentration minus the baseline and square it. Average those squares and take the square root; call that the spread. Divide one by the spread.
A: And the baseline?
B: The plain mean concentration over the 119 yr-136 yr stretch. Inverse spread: 1.1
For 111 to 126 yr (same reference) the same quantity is 2.7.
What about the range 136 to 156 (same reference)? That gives 1.0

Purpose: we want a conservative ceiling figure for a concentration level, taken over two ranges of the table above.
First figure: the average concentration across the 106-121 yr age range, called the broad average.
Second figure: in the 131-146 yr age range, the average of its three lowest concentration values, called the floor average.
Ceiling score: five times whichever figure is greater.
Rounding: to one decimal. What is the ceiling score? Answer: 28.7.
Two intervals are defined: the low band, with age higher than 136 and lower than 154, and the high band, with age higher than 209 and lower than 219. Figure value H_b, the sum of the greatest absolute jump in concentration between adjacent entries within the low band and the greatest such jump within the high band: 0.40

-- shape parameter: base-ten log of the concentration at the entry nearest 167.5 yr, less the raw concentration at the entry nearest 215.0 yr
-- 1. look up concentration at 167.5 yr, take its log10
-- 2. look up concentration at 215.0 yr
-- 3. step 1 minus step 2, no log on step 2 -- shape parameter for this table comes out -5.07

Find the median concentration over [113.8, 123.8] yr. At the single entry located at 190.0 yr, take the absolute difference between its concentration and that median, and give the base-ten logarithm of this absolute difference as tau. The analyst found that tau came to 0.18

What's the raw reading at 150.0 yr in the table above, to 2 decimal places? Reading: 6.24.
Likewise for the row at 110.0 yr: 4.99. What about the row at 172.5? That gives 6.91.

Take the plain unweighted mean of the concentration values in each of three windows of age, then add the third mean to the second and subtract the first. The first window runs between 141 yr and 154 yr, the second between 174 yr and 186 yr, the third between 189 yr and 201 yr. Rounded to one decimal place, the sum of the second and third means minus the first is 6.3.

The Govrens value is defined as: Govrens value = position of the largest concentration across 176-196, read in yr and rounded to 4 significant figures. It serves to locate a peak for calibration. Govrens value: 177.5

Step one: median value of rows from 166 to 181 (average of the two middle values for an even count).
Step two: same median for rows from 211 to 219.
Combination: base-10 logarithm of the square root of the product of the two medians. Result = 0.805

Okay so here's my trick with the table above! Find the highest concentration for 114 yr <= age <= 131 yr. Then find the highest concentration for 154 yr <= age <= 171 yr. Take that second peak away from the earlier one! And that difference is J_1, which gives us -1.8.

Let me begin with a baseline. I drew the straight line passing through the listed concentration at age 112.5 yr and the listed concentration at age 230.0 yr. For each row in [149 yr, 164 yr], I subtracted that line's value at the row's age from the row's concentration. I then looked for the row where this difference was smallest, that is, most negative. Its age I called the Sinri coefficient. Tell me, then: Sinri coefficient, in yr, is 152.5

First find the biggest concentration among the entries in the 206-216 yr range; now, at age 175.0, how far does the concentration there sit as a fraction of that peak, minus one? 0.16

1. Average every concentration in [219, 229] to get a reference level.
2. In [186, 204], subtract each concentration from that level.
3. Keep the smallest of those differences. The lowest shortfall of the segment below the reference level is -0.11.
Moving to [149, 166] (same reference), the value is -0.81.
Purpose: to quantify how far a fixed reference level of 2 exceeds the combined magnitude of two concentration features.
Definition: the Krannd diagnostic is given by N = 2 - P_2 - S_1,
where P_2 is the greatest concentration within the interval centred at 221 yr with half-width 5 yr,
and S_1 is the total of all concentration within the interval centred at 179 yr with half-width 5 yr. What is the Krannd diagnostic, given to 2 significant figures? -31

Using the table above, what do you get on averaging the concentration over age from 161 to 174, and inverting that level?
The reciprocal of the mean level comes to 0.144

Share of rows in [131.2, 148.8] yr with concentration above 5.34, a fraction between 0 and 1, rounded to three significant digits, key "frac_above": 1.00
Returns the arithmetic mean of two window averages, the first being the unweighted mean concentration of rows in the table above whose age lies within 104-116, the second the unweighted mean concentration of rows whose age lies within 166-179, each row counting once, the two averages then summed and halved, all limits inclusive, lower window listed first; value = 5.82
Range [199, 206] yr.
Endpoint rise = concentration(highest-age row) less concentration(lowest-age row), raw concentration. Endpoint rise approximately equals -0.2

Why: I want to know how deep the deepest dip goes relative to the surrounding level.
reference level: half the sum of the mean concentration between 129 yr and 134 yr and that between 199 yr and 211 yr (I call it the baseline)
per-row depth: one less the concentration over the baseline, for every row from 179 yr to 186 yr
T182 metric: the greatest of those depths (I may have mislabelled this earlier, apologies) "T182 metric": -0.17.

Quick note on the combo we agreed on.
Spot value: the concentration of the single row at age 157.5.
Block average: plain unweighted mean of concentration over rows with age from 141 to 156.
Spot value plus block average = 12.7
